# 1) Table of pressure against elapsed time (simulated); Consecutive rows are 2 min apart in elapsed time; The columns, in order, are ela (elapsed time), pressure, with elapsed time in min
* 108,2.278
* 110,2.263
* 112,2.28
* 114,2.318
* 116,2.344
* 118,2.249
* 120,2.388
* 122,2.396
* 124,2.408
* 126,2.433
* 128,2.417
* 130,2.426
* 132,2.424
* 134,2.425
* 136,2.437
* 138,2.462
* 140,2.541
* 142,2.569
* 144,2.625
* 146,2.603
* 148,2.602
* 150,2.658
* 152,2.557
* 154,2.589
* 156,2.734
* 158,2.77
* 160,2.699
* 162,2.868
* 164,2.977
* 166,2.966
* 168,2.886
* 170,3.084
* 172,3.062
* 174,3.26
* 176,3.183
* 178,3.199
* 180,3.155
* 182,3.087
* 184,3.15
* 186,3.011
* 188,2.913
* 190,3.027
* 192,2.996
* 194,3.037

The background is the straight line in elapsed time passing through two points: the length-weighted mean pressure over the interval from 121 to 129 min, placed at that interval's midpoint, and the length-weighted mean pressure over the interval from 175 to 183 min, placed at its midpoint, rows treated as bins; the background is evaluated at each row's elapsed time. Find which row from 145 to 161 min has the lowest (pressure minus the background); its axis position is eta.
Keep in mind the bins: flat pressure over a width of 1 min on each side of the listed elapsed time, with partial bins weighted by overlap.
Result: 152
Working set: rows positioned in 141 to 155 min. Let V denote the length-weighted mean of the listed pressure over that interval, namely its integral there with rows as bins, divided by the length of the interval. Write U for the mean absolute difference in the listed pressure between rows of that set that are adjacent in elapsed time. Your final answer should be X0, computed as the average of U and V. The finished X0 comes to 1.32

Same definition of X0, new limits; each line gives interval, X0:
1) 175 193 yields 1.58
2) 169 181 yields 1.61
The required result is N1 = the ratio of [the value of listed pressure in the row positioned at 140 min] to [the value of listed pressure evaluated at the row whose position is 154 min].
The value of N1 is 0.98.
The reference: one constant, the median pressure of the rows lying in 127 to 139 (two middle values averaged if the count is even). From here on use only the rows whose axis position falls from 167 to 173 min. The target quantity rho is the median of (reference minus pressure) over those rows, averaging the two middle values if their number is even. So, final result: -0.6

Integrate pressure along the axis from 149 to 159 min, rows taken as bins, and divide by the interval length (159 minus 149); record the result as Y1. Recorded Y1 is 2.7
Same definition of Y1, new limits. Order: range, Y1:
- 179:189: 3.1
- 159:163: 2.8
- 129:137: 2.4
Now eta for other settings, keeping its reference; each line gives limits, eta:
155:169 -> 160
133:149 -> 138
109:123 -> 118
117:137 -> 136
